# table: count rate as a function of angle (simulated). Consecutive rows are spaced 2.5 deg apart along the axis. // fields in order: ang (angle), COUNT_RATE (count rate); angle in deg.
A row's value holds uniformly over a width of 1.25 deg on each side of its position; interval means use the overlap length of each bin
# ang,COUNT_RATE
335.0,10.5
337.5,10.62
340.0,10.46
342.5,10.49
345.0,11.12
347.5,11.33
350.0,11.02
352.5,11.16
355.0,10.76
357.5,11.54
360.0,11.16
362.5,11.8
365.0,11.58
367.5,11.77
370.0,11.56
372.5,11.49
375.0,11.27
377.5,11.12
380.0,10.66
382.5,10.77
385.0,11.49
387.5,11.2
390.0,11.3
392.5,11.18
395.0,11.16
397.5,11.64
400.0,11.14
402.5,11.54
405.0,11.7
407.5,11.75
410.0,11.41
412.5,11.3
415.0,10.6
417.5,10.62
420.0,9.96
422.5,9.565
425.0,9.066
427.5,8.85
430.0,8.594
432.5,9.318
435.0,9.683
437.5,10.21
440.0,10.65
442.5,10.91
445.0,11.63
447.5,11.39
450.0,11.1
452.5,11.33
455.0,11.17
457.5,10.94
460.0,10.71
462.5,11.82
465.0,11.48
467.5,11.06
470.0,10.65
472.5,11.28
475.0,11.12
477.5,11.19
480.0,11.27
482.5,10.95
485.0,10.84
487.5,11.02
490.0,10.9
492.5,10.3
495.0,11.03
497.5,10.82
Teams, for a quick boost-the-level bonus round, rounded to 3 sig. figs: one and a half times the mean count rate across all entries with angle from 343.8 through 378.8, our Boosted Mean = 17.0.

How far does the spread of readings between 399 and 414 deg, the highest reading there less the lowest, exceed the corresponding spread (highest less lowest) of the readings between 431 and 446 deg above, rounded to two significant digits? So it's -1.7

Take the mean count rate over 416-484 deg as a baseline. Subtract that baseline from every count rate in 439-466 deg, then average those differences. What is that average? 0.58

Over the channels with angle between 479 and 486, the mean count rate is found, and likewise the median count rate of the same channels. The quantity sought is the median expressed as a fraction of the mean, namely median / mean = 0.99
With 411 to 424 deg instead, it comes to 1.02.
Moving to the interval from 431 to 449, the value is 1.01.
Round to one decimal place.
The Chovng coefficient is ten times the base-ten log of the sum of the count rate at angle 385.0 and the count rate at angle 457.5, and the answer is 13.5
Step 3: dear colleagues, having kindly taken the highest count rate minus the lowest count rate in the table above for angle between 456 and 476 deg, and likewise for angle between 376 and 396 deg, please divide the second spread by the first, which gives 0.7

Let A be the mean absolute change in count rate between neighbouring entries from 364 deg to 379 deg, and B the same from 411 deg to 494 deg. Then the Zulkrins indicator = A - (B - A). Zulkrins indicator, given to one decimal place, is 0.0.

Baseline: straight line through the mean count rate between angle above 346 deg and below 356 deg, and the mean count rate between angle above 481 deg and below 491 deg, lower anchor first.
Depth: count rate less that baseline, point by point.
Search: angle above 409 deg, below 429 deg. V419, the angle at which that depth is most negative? 427.5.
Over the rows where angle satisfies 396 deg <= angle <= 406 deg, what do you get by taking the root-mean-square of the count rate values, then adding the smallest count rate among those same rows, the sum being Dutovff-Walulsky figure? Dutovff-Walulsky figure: 22.6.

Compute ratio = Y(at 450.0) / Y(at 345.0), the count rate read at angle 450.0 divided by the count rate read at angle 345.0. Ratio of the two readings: 0.998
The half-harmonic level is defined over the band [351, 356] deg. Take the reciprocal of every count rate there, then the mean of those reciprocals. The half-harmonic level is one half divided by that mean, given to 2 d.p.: 5.48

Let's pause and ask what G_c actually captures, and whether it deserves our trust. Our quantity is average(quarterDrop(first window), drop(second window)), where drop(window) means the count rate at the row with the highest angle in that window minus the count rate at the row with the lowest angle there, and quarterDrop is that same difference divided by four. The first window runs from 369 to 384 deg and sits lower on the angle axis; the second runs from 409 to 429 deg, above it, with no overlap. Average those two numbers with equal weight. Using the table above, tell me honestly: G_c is -1.4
